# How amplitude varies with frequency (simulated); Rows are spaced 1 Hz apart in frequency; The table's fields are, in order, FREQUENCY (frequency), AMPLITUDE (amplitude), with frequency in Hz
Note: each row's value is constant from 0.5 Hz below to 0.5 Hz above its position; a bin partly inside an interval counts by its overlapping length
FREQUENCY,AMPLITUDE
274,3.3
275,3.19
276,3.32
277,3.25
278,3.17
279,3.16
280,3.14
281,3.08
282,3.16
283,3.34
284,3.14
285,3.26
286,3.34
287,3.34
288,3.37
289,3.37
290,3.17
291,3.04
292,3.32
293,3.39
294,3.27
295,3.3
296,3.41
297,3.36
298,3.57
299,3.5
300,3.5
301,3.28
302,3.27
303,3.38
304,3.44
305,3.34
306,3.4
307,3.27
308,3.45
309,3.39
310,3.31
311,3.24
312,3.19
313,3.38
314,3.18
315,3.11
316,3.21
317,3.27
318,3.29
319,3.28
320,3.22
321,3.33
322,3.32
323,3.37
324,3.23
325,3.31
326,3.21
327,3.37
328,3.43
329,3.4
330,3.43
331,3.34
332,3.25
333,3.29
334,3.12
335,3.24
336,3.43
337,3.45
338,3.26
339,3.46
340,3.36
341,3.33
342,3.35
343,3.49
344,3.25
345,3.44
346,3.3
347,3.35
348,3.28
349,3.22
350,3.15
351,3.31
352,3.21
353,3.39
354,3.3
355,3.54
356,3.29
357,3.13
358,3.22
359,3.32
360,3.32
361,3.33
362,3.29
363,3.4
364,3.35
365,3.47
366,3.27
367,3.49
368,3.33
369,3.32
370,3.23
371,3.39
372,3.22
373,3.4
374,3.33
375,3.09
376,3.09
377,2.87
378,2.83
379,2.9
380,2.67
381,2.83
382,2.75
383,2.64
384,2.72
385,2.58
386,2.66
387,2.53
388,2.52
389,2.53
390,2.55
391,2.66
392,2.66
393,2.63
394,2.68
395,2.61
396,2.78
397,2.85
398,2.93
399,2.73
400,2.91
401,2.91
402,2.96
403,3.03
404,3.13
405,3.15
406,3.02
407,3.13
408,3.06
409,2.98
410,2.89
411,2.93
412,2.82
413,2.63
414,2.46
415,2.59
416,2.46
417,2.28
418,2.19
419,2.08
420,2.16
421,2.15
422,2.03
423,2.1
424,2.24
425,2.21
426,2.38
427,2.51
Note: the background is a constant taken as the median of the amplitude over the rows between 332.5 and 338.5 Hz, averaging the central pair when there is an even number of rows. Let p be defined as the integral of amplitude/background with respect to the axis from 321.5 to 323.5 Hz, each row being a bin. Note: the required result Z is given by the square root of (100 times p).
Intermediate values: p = 2.0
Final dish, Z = 14.3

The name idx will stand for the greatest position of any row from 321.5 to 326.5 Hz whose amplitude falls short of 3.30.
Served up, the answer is 326 Hz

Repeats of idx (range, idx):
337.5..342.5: 338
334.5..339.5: 338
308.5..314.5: 314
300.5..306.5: 302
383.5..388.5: 388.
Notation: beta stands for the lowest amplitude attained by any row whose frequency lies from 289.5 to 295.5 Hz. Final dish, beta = 3.04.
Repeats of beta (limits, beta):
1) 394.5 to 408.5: 2.61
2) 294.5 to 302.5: 3.27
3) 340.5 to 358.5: 3.13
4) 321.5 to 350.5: 3.12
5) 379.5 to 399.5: 2.52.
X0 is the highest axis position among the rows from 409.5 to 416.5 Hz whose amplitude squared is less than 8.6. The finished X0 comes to 416 Hz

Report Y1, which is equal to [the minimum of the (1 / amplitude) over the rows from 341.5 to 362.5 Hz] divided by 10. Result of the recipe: 0.0282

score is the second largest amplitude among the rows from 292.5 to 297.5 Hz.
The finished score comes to 3.39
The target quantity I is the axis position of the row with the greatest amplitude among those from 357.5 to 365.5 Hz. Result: 365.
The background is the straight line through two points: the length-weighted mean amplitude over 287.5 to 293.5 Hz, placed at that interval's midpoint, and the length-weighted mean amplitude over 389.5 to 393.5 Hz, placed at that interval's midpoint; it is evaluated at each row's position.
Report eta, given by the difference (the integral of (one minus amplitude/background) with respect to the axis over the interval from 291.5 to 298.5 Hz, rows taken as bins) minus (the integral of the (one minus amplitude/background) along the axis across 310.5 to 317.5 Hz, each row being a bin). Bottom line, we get 0.0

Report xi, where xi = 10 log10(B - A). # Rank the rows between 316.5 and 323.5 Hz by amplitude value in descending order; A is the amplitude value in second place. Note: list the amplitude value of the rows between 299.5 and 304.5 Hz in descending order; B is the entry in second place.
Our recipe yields -10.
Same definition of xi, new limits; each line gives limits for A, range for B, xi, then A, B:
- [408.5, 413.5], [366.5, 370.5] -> -4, 2.93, 3.33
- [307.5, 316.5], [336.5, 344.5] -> -12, 3.39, 3.46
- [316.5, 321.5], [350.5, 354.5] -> -17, 3.29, 3.31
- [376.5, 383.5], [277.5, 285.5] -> -4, 2.87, 3.26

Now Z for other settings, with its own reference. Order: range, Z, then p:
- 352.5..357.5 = 22.5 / 5.1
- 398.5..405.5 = 25.2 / 6.4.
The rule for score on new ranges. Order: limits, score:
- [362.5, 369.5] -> 3.47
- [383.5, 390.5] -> 2.66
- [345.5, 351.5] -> 3.31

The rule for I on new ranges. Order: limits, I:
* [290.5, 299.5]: 298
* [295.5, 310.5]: 298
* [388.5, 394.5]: 394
